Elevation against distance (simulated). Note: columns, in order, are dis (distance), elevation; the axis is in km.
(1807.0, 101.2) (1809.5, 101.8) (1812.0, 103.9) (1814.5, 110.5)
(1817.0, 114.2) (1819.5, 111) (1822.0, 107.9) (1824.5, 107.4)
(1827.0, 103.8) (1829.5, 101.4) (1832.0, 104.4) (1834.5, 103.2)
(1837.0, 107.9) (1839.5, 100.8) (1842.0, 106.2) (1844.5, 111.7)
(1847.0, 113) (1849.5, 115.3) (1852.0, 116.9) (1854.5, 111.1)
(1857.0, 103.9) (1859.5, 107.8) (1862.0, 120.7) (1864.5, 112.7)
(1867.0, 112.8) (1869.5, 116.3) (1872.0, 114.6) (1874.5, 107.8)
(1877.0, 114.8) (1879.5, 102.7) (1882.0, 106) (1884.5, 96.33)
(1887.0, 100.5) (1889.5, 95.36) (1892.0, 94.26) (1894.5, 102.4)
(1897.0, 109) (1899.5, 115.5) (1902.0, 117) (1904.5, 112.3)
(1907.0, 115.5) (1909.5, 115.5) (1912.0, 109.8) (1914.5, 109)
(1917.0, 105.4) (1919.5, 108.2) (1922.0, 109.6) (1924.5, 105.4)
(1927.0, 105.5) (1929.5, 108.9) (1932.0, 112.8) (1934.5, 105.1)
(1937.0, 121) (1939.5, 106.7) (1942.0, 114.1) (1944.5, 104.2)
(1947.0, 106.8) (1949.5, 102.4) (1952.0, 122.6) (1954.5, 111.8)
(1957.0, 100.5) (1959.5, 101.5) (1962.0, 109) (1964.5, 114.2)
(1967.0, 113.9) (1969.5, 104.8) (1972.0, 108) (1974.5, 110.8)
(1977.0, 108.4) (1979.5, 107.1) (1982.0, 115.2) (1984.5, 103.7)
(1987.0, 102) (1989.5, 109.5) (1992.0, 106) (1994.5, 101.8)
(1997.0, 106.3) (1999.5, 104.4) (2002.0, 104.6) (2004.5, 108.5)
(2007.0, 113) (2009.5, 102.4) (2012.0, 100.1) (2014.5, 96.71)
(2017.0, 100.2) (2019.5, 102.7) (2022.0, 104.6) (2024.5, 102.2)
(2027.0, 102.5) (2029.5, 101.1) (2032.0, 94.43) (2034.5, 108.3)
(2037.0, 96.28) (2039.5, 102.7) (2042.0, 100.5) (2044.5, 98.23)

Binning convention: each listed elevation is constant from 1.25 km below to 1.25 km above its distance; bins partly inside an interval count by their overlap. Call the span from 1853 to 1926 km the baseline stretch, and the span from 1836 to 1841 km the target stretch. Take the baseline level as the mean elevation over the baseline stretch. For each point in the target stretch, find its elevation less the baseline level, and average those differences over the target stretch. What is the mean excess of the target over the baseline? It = -4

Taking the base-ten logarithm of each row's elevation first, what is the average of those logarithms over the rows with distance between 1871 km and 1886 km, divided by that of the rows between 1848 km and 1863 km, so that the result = 0.99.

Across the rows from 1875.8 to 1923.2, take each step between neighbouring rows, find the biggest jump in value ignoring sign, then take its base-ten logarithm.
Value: 1.08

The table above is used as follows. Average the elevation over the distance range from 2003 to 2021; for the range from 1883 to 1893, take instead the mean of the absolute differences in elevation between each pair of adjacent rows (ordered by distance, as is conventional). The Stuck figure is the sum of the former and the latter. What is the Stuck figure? 107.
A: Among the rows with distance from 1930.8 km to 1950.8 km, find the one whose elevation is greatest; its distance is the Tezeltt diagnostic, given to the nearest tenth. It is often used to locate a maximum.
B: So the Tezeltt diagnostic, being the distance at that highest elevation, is 1937.0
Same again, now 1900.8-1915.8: 1902.0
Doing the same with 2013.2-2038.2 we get 2034.5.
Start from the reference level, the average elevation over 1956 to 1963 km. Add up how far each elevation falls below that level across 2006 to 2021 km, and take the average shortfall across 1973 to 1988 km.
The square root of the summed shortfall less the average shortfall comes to 3.3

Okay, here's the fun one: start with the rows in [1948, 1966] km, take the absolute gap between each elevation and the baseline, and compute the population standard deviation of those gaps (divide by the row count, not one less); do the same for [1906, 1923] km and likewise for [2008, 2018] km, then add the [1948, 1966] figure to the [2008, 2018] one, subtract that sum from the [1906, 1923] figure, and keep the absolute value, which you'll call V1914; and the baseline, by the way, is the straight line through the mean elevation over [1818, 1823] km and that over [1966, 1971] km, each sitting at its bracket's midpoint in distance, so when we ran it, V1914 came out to 3.5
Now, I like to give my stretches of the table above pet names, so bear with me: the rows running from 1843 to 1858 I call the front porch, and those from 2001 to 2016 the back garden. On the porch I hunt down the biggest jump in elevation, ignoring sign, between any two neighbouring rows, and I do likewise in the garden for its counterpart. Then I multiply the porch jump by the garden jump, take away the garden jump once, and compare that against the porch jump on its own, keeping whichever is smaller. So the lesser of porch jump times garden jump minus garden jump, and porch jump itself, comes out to 7.2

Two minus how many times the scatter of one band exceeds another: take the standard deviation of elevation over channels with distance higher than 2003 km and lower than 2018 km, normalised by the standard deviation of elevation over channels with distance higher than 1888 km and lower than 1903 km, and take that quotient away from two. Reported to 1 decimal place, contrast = 1.4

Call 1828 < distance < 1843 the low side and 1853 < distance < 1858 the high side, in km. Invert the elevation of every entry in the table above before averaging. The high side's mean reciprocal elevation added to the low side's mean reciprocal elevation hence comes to 0.0189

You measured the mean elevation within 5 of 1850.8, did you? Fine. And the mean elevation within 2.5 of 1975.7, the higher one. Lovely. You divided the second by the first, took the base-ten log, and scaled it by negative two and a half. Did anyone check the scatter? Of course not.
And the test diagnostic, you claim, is 0.04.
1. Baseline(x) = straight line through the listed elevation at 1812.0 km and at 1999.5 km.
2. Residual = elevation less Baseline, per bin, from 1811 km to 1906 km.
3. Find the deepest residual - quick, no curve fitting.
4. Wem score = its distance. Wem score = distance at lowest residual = 1892.0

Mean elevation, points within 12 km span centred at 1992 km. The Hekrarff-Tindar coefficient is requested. 105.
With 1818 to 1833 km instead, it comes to 106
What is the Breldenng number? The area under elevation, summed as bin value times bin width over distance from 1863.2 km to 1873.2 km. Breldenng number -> 1141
